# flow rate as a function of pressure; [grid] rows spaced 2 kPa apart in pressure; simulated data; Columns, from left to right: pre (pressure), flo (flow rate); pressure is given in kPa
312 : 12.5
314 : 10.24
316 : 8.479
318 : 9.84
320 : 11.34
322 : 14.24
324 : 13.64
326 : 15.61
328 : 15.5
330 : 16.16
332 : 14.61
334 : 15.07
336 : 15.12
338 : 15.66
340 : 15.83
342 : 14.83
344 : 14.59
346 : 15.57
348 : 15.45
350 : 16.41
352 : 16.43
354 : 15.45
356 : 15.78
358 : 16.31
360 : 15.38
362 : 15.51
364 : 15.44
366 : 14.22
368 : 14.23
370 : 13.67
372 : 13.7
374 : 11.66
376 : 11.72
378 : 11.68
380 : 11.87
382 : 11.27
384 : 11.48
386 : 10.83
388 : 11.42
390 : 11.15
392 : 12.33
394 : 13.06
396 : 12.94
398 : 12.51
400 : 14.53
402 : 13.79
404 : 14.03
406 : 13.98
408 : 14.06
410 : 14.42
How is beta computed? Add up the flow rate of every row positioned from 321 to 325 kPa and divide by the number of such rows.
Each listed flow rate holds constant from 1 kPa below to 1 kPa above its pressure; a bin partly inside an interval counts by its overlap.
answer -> 13.9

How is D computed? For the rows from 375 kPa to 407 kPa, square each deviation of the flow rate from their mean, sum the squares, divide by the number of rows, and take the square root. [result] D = 1.14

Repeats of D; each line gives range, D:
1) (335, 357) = 0.55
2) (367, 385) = 1.08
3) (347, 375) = 1.29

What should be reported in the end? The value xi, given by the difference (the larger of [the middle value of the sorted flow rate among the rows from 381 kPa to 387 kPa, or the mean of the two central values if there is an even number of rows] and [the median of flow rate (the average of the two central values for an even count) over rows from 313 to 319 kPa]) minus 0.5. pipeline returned 11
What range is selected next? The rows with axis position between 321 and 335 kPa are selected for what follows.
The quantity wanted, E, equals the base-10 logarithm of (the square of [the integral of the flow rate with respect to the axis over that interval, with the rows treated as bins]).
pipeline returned 4.64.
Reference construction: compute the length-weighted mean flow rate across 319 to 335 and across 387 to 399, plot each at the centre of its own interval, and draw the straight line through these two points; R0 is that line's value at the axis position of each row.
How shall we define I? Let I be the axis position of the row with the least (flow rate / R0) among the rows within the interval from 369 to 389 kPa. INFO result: 386 kPa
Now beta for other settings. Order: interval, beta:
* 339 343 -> 15.3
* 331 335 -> 14.8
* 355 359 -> 16.0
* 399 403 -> 14.2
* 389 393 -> 11.7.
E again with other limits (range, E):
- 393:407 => 4.56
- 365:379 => 4.52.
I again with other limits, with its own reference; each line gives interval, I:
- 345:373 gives 370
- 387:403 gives 390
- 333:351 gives 344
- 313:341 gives 316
